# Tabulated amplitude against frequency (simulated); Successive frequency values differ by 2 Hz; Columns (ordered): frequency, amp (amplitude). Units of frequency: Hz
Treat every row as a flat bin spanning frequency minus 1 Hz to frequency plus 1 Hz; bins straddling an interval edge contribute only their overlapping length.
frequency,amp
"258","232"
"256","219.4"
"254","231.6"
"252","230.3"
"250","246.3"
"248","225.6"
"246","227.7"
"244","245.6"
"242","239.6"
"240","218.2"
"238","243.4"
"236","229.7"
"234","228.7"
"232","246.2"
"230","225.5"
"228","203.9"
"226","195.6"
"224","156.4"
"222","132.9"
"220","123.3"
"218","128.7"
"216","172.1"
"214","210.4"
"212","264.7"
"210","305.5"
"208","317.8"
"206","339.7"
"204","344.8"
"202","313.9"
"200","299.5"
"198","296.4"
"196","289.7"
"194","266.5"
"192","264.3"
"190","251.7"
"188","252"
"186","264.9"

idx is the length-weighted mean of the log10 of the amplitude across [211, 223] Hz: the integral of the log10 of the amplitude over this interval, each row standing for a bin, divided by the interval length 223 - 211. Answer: 2.22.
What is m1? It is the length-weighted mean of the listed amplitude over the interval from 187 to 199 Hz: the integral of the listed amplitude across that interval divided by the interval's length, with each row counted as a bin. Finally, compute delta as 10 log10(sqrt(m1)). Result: 12.2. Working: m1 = 270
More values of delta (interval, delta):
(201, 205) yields 12.6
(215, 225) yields 10.8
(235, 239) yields 11.9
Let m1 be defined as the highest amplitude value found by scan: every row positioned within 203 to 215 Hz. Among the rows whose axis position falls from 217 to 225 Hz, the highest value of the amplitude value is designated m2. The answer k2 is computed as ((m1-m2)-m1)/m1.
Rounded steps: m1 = 344.8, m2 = 156.4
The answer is -0.45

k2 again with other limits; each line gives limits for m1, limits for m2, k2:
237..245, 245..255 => -1.00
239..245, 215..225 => -0.70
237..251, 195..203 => -1.27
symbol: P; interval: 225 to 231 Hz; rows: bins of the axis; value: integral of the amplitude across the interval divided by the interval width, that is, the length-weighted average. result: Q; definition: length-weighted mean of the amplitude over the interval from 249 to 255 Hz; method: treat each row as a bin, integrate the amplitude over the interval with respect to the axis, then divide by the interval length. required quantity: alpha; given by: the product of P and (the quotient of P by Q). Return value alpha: 184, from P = 208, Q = 236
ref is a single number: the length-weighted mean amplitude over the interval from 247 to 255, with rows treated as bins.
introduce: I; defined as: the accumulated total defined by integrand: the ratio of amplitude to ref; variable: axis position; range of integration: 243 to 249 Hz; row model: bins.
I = 6.0 Hz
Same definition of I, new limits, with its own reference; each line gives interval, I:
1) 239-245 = 6.0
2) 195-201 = 7.6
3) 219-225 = 3.5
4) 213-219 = 4.4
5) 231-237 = 6.0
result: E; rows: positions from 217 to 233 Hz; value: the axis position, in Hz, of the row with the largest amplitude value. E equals 232 Hz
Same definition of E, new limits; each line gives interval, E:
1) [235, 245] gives 244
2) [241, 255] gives 250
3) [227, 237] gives 232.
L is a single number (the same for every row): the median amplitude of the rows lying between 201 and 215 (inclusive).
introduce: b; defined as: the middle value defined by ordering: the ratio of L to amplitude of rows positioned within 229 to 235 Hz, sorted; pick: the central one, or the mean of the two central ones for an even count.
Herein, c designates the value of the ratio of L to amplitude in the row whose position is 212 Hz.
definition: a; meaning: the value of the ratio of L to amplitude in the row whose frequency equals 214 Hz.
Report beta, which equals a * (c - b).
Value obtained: -0.3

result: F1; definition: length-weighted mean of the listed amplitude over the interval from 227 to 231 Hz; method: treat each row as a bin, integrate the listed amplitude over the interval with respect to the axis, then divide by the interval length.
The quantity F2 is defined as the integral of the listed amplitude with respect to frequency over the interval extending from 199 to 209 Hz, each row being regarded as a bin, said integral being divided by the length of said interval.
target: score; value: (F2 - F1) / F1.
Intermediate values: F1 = 215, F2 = 323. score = 0.5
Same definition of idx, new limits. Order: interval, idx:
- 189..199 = 2.44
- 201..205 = 2.52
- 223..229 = 2.27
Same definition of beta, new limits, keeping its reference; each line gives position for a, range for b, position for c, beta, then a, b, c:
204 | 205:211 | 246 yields 0.4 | 0.9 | 0.99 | 1.38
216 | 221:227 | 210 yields -1.8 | 1.8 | 2.01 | 1.03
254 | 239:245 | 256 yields 0.2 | 1.4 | 1.31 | 1.43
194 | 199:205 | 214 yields 0.6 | 1.2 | 1.00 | 1.49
